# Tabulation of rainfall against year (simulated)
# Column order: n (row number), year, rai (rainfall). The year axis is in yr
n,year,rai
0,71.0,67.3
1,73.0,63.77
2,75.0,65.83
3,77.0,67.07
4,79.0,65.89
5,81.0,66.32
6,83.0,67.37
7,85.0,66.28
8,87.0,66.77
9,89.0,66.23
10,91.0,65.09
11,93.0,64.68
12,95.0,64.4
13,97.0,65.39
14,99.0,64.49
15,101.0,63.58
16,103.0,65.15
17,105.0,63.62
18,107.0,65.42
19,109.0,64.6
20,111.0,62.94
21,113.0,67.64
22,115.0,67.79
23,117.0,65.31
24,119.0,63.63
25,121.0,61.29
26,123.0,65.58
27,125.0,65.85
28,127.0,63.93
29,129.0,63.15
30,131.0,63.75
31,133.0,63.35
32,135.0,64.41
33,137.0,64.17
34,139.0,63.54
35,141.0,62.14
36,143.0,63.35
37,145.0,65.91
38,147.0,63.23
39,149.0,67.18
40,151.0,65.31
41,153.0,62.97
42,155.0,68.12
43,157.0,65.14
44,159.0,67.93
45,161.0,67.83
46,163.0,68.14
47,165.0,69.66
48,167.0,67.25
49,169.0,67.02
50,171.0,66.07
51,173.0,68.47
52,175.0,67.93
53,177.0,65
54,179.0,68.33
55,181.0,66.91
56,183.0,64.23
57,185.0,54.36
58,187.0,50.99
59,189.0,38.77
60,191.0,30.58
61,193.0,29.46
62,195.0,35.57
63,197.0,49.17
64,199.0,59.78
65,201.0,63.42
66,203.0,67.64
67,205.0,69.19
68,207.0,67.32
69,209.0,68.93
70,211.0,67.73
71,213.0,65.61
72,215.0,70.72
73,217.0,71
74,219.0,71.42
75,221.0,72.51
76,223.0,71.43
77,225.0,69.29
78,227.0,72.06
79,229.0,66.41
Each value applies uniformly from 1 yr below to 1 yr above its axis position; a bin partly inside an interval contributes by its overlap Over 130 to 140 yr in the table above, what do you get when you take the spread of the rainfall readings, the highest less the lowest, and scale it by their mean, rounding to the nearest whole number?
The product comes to 68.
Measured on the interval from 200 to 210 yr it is 388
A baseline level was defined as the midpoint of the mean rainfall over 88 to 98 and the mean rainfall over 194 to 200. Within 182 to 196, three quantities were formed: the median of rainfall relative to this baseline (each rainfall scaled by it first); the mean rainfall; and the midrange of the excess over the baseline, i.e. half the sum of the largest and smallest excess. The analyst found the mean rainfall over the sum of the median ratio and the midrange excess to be -4.8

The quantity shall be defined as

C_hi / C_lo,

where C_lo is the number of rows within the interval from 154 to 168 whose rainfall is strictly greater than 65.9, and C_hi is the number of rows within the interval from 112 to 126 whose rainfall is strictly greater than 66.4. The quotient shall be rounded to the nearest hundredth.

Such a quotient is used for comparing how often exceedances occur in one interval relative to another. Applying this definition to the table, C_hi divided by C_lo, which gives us 0.33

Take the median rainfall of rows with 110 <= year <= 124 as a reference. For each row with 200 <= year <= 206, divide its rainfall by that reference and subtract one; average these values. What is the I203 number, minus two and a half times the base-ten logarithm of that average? 4.14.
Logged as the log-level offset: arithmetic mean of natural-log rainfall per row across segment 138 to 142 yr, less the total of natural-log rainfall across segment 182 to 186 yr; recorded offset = -4.02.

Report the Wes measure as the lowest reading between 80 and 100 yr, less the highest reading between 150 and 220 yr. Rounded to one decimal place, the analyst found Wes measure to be -7.0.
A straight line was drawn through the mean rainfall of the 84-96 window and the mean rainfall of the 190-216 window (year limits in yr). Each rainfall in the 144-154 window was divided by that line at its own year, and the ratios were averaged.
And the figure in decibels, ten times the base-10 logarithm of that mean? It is 0.25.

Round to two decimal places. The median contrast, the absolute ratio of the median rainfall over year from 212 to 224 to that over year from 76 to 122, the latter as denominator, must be 1.09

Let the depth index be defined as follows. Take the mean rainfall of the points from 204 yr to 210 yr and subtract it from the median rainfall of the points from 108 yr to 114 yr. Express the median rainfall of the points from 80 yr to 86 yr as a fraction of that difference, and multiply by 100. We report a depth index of -1709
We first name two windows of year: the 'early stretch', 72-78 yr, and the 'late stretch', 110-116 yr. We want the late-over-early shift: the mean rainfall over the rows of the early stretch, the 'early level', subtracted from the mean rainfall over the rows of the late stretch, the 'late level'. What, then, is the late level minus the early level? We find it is 0.6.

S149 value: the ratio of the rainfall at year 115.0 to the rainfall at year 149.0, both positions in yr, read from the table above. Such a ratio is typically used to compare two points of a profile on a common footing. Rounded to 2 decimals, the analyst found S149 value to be 1.01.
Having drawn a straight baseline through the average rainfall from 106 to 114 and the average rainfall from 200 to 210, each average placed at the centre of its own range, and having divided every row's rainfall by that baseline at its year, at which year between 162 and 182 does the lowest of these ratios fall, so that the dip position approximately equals 177.0 yr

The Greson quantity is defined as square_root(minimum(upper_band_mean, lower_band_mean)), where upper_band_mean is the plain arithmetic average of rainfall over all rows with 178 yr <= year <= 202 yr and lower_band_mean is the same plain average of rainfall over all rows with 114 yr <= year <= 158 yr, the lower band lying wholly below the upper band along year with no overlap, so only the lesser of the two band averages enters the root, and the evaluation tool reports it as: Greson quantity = 7.14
